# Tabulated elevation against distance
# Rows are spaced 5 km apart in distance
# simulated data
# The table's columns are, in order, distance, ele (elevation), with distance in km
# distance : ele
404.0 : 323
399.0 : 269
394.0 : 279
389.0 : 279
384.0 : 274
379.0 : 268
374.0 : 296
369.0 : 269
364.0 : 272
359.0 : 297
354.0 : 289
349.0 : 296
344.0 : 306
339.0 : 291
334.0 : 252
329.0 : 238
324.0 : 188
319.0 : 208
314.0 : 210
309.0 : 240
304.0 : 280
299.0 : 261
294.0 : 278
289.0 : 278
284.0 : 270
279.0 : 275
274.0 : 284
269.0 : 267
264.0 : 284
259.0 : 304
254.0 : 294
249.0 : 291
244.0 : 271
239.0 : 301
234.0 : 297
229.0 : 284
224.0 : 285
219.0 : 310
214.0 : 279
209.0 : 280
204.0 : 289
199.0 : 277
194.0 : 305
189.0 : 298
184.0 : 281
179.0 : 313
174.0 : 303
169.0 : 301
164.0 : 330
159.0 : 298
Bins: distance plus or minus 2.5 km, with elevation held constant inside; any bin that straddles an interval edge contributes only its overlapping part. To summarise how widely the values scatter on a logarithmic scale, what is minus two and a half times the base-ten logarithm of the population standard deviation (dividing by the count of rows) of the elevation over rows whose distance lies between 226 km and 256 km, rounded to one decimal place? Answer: -2.5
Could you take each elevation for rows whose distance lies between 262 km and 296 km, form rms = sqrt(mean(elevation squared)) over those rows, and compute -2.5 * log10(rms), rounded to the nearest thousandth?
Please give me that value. -6.105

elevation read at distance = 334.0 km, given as 252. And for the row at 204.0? 289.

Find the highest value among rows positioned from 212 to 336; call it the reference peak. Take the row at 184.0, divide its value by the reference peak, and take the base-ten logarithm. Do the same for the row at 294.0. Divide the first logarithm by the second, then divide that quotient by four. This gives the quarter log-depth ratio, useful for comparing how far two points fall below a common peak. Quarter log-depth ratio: 0.23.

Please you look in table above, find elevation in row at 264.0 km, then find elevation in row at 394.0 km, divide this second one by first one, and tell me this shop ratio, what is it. 0.98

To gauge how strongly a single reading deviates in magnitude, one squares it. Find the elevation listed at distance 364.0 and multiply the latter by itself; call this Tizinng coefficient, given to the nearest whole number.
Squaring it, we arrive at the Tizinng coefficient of 73984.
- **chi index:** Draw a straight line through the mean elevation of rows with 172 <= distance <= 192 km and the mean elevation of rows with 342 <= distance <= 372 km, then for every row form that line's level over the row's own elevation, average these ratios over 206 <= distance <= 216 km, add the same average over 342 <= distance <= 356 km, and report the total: 2.03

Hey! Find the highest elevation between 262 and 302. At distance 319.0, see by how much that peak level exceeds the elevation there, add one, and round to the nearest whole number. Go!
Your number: 77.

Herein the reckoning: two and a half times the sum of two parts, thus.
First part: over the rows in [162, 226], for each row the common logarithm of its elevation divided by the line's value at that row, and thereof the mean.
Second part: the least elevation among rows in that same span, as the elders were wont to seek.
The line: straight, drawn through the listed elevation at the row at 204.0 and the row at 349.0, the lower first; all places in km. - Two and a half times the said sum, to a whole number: 693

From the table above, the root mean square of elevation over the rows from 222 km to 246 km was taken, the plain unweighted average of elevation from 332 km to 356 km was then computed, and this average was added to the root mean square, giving 575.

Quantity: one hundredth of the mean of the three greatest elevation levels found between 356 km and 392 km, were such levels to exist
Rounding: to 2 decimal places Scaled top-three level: 2.91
